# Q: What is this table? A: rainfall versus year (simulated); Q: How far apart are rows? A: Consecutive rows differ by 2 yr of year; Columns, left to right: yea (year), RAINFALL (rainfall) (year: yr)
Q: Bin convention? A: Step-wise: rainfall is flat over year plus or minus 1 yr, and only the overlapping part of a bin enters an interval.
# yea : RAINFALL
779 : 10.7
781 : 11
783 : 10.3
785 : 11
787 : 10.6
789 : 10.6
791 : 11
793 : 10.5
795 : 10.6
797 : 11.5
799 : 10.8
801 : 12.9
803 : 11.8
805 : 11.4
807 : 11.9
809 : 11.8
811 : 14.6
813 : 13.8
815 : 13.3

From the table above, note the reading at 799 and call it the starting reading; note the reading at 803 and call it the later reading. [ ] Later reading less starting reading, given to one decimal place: 1.0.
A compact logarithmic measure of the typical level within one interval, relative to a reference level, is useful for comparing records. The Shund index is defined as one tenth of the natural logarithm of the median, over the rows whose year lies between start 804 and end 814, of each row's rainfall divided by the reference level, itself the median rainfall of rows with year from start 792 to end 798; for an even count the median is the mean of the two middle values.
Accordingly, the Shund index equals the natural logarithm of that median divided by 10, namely 0.012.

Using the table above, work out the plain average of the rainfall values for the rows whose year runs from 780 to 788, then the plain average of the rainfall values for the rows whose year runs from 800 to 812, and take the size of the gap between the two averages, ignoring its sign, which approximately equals 1.7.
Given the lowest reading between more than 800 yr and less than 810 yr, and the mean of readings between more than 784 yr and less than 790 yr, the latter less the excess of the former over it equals 10.1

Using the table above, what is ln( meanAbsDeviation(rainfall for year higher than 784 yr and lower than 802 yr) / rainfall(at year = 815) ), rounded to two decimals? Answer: -3.26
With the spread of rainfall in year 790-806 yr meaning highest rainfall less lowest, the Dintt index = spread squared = 5.8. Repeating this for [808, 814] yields 7.8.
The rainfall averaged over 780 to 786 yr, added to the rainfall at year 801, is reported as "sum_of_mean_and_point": 23.7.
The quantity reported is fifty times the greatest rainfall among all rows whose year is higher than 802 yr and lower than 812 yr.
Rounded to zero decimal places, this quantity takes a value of 730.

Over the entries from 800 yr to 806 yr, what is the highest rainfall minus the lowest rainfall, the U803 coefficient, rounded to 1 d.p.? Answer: 1.5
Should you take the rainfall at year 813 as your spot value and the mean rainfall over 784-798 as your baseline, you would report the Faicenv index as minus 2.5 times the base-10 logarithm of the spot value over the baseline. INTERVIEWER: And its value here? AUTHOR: -0.26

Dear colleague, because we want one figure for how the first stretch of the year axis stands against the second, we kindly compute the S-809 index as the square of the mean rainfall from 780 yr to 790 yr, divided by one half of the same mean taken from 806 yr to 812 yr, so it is 18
